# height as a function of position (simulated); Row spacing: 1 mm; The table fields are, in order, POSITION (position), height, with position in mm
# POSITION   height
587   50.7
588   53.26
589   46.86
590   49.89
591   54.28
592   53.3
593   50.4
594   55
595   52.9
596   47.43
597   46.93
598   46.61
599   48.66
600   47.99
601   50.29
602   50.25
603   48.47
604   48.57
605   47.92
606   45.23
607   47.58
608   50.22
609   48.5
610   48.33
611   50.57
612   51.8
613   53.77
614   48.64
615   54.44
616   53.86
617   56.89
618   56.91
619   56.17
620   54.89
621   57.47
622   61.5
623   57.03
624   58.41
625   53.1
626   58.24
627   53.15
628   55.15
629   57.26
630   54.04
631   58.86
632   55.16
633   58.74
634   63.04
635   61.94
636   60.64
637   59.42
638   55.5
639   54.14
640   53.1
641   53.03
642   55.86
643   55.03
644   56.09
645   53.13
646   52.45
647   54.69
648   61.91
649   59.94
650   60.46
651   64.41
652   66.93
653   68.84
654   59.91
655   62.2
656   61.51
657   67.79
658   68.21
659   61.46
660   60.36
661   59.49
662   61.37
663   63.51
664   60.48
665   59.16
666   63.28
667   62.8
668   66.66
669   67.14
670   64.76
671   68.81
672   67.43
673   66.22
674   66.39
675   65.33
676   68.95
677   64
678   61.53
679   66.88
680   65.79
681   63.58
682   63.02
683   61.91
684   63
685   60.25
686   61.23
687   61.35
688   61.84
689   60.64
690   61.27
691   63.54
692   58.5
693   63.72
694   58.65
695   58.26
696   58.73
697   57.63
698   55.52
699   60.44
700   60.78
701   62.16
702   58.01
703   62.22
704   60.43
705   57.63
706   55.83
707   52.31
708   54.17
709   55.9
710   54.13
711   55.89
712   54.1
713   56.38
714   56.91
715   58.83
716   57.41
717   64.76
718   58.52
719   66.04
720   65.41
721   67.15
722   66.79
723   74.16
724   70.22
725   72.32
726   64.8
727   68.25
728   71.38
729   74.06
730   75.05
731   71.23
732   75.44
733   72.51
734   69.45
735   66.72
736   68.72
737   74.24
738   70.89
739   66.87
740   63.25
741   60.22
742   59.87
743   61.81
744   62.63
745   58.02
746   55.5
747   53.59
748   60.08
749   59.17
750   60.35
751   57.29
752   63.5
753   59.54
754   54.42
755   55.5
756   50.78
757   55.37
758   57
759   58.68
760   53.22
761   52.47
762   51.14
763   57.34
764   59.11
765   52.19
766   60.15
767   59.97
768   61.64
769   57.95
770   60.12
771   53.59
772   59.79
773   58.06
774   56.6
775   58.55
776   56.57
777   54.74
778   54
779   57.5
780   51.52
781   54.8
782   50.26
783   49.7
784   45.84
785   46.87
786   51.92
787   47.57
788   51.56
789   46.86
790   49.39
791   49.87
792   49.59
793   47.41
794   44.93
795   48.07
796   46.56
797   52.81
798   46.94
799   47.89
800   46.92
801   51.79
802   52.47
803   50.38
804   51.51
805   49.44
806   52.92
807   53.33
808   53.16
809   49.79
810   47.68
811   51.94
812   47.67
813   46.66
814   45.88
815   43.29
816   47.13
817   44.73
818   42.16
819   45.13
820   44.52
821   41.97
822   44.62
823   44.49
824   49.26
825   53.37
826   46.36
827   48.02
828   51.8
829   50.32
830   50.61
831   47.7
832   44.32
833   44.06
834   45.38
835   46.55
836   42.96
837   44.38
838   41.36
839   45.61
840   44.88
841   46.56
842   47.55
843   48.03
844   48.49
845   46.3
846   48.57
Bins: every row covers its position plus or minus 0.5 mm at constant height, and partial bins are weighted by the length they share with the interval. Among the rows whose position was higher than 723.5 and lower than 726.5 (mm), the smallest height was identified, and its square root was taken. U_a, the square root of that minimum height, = 8.0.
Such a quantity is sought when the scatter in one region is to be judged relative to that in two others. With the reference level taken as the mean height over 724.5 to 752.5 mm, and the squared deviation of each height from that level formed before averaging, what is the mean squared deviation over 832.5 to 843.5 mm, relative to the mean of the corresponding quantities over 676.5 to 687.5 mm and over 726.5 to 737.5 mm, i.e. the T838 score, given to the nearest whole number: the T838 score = 16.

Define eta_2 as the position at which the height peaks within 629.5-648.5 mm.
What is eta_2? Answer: 634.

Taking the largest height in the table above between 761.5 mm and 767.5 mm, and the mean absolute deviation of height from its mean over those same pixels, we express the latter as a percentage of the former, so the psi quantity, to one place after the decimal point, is 5.5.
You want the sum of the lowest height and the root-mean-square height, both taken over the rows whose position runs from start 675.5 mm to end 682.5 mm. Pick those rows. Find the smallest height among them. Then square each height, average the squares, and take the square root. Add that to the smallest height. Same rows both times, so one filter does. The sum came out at 126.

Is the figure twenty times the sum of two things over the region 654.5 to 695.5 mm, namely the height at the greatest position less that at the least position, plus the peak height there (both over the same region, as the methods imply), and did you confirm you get 1300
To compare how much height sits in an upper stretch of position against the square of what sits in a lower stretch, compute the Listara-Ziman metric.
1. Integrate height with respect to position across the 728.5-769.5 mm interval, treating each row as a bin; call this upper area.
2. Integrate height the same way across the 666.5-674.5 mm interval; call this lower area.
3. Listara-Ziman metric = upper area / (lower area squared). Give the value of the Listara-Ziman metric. 0.0090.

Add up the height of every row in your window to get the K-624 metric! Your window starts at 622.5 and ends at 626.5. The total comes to 227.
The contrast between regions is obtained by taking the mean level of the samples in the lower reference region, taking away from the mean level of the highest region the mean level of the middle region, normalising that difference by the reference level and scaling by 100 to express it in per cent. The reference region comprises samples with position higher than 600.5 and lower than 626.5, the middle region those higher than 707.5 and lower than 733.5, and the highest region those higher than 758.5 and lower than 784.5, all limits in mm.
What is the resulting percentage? -17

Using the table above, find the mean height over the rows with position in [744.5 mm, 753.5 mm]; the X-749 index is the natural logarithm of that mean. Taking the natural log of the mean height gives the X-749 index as 4.07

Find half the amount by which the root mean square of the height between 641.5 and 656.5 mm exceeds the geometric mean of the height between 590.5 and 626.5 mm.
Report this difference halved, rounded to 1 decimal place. 3.9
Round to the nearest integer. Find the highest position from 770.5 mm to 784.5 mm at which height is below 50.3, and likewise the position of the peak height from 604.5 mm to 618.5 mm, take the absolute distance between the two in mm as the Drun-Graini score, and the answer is 166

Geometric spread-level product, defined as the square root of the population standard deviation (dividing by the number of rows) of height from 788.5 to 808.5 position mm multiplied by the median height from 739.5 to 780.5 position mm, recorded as 12.1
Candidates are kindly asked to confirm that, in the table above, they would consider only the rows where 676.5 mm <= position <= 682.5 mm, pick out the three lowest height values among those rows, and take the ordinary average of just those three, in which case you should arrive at 63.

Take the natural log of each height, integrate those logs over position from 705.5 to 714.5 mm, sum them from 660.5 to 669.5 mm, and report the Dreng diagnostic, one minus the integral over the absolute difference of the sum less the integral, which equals -30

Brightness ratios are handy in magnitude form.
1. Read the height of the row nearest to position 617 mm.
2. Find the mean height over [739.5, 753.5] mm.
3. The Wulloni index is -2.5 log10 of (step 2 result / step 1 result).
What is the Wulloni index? -0.1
